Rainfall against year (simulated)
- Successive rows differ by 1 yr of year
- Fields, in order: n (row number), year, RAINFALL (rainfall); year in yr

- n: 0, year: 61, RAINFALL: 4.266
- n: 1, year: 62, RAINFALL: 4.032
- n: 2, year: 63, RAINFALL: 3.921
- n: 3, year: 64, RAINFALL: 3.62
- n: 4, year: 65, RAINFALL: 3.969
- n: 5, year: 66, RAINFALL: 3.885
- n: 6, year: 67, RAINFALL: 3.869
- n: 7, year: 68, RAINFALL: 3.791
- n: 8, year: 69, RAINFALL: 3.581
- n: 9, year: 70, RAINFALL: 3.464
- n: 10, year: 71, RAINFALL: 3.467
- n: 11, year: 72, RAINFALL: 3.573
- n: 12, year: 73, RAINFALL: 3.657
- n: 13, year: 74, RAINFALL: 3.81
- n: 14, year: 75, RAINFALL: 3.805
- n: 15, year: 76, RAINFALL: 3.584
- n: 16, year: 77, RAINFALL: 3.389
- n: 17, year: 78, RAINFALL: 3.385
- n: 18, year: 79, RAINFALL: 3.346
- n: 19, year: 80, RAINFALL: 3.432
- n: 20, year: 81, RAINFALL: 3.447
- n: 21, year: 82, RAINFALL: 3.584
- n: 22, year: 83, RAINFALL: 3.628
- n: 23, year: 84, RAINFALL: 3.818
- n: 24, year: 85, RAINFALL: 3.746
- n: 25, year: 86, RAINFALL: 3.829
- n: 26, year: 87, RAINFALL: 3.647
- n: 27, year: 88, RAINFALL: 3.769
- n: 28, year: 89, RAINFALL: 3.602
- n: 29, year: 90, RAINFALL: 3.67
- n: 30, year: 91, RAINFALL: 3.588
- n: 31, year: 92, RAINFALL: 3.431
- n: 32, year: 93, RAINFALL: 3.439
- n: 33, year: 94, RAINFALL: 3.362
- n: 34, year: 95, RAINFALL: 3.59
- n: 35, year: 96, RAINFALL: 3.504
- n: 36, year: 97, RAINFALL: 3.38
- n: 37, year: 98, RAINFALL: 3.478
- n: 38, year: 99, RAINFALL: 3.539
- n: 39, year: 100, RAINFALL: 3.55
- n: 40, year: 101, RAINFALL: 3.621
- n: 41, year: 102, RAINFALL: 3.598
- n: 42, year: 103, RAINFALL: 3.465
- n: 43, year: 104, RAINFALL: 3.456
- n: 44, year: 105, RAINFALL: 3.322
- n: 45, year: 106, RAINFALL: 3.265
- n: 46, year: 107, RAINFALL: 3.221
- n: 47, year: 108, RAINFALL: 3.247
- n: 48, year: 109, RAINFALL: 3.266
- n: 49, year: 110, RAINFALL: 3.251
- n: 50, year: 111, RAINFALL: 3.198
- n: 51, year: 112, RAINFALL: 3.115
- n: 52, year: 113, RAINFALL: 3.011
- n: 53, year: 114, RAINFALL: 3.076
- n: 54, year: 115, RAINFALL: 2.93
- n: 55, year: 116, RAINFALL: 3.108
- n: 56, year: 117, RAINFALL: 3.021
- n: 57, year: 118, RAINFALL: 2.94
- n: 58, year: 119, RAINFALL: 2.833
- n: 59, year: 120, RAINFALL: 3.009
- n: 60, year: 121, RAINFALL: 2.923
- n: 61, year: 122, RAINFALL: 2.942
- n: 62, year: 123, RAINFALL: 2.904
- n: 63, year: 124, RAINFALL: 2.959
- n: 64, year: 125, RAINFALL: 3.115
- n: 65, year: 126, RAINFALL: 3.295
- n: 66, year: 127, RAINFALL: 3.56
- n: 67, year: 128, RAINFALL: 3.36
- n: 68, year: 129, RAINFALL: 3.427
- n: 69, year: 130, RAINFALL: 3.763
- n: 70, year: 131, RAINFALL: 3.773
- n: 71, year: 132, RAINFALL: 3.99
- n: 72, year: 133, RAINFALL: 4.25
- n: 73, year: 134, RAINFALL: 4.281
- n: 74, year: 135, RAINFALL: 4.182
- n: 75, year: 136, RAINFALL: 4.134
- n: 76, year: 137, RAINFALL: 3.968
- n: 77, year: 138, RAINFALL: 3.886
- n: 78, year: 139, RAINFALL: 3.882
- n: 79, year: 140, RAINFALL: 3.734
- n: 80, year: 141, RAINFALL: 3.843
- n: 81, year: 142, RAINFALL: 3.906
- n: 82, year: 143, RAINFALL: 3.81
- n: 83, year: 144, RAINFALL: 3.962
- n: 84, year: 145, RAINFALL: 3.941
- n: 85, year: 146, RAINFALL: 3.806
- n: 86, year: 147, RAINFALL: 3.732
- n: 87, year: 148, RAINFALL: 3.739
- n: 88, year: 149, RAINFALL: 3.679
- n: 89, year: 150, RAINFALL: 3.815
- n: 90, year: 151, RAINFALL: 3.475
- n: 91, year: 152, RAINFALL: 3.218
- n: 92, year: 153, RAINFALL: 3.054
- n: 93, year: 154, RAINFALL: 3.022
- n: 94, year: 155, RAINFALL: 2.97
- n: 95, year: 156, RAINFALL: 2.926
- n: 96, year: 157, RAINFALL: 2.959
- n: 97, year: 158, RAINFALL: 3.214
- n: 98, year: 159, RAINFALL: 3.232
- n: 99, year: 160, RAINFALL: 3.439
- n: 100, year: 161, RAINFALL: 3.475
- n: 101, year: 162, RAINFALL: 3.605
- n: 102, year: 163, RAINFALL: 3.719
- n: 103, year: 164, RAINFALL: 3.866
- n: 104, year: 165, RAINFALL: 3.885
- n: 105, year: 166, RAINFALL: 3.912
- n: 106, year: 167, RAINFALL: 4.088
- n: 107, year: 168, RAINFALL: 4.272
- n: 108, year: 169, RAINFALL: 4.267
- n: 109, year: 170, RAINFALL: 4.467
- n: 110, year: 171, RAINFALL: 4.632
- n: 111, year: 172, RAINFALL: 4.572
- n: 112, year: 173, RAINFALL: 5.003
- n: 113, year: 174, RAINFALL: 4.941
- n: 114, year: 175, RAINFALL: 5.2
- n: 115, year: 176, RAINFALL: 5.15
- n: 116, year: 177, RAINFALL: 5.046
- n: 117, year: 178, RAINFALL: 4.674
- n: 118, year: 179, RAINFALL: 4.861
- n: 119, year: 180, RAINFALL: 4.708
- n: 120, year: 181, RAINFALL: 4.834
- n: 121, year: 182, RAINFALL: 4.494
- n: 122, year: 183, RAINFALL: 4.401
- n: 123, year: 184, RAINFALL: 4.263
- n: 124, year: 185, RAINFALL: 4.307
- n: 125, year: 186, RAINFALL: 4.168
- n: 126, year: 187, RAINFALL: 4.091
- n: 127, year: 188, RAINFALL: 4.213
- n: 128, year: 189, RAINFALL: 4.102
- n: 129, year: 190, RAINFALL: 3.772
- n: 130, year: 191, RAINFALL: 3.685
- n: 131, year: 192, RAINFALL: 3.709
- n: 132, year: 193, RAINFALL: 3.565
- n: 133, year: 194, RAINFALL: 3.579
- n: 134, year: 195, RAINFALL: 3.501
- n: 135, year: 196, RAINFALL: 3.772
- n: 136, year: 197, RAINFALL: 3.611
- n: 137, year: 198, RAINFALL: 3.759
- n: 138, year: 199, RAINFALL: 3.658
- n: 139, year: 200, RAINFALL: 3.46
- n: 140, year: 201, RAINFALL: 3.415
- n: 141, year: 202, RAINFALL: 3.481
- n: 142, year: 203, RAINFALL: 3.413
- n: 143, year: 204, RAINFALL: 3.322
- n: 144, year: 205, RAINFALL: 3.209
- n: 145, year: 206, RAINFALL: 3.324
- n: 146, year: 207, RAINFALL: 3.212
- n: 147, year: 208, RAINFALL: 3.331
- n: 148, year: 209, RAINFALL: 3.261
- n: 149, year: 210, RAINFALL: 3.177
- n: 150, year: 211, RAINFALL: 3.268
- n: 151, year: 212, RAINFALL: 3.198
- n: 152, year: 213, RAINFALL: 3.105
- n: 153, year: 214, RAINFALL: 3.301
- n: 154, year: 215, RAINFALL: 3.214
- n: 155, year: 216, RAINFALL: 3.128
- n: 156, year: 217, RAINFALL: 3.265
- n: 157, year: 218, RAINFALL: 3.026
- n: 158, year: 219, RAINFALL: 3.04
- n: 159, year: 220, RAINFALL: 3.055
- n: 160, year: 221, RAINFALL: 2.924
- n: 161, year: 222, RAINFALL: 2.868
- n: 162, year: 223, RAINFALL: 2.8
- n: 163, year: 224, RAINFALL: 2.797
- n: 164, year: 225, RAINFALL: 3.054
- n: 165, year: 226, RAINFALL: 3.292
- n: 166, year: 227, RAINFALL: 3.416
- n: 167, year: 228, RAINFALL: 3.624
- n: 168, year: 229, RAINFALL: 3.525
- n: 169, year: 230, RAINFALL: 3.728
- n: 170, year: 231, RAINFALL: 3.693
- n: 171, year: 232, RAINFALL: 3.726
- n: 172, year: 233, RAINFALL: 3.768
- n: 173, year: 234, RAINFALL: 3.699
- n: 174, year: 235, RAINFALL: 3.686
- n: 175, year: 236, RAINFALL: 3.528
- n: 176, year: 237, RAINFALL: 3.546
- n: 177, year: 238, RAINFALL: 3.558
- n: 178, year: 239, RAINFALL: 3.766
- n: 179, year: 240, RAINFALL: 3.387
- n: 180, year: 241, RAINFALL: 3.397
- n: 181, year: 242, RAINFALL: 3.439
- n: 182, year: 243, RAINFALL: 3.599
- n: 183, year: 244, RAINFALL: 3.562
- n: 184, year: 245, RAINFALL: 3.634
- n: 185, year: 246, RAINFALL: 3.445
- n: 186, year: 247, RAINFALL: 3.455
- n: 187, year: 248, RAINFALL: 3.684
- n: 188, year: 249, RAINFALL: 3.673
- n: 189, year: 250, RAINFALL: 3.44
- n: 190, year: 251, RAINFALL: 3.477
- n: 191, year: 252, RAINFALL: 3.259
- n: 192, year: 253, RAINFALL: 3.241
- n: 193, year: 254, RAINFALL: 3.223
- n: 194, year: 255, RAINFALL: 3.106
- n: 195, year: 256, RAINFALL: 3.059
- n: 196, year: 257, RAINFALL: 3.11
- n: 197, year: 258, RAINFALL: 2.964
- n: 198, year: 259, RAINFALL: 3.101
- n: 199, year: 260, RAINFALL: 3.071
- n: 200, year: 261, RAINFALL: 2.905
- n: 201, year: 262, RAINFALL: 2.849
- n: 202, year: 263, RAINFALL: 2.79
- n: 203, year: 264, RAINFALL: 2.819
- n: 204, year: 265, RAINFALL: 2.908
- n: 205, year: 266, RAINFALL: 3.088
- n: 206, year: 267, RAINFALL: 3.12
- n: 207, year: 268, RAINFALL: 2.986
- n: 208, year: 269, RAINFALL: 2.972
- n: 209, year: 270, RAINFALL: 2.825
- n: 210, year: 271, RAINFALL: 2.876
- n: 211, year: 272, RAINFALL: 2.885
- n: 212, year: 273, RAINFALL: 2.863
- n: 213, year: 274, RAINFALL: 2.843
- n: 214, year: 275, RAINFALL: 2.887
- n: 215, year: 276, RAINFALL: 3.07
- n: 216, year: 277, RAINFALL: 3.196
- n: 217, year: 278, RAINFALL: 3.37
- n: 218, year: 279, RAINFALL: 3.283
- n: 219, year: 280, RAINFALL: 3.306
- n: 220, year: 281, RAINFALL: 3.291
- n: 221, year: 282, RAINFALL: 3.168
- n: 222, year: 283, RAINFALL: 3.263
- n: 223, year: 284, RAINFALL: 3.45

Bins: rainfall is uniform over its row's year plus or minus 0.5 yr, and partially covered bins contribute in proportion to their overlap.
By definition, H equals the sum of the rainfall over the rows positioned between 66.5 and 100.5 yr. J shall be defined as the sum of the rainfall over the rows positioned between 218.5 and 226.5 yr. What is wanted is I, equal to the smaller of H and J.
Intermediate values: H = 122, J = 24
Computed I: 24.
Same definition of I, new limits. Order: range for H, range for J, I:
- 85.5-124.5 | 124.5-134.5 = 37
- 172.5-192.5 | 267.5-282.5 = 46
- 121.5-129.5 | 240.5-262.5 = 26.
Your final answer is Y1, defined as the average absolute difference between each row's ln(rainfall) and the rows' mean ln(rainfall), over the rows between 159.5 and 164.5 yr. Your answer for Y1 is 0.038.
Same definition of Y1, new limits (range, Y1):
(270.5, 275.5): 0.005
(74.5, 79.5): 0.043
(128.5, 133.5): 0.058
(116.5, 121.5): 0.019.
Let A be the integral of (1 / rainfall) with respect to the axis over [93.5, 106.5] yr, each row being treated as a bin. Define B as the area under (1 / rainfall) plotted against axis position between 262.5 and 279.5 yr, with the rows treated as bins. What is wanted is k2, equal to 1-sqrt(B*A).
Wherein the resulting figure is -3.6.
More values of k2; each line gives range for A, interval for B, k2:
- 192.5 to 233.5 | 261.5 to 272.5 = -5.8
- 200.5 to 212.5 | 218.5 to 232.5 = -3.0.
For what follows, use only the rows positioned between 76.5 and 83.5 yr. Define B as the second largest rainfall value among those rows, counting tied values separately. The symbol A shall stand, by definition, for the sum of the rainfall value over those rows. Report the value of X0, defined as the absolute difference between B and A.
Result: 20.6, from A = 24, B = 3.584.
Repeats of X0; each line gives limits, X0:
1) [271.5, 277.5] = 14.7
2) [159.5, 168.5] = 30.2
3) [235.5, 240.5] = 14.2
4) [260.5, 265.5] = 11.4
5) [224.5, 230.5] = 17.0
